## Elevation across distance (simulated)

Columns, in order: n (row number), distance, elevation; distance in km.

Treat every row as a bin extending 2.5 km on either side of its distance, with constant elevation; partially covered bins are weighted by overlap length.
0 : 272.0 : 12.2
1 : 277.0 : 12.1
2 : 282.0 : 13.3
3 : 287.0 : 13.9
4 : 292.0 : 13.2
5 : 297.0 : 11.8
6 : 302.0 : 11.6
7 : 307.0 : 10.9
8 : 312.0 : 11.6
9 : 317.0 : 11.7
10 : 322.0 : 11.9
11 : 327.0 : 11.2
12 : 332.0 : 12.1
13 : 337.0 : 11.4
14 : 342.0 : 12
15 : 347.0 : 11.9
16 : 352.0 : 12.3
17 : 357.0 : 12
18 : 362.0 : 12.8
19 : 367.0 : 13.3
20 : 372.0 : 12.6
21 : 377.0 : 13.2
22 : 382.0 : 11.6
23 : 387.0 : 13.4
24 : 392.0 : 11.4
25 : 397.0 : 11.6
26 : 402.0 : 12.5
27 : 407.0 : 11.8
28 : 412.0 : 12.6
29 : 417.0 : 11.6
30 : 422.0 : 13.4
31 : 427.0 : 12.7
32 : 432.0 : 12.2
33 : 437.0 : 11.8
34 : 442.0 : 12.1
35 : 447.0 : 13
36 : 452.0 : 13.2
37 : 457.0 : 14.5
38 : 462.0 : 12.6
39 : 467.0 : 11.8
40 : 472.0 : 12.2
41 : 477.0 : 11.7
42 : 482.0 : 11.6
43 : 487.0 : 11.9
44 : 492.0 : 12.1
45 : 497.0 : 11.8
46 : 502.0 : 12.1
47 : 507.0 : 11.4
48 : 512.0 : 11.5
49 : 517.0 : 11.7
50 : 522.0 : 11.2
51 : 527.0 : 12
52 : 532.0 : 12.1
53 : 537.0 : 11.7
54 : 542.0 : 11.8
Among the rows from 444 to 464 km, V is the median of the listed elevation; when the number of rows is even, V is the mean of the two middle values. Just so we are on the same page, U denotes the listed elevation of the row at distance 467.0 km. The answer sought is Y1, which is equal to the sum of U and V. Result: 24.9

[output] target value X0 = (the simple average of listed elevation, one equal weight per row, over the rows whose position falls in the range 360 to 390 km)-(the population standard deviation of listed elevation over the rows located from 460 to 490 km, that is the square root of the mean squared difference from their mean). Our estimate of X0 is 12.5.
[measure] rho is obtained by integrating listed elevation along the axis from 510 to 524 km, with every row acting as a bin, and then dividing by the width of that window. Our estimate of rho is 11.5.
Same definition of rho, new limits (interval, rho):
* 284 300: 12.9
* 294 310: 11.5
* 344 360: 12.1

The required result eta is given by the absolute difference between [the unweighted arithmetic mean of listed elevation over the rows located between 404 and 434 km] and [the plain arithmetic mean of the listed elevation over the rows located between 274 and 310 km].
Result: 0.02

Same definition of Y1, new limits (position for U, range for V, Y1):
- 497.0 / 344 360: 23.8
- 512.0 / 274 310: 23.6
